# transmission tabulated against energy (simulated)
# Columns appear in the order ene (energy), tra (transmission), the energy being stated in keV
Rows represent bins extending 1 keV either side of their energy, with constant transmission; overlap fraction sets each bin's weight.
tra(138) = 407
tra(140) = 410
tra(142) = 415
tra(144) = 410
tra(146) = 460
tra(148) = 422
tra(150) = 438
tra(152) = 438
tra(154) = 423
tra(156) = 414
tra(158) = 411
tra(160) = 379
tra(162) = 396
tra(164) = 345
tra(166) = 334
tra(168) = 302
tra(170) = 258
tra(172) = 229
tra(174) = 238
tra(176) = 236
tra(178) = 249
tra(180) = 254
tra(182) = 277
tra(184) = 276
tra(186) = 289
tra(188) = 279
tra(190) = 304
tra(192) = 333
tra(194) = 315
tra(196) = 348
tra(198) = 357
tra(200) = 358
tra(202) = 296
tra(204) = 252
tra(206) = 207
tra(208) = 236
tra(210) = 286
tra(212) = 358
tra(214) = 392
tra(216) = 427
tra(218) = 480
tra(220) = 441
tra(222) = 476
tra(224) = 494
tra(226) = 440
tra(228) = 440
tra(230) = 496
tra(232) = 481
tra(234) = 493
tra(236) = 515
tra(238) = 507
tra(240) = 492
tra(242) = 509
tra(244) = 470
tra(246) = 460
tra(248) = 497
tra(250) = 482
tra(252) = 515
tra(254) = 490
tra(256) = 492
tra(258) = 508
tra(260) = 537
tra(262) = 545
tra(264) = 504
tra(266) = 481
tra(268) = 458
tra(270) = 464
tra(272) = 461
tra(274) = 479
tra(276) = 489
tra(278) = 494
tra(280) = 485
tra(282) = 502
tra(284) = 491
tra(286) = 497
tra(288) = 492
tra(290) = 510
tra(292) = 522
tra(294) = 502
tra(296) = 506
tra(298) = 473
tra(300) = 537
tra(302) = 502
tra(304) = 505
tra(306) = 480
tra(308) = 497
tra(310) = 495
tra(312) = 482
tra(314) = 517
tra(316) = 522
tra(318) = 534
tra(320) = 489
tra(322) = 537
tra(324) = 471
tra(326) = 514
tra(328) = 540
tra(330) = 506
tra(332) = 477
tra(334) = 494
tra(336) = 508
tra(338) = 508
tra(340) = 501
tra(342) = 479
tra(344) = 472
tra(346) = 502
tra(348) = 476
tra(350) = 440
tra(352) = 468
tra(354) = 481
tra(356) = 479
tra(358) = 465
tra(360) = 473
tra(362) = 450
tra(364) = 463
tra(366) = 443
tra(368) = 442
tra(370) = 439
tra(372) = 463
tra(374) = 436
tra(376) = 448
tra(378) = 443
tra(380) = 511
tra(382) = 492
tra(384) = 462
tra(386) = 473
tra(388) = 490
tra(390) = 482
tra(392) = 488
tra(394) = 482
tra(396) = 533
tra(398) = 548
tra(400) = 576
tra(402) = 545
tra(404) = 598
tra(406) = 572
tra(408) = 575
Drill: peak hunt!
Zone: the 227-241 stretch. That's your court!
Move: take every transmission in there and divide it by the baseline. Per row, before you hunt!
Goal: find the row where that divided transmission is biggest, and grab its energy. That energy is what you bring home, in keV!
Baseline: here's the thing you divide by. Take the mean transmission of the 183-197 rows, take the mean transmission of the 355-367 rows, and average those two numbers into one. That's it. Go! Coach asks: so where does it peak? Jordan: 236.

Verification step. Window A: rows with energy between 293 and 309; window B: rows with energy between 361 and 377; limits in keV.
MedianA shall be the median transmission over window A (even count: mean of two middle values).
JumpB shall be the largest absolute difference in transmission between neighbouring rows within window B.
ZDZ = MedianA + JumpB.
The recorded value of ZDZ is 529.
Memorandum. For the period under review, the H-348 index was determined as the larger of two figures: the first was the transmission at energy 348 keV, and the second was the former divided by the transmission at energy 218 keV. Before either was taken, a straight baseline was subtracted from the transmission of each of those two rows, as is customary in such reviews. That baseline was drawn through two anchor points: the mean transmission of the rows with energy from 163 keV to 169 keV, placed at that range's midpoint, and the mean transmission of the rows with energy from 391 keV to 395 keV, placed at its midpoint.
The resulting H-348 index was 22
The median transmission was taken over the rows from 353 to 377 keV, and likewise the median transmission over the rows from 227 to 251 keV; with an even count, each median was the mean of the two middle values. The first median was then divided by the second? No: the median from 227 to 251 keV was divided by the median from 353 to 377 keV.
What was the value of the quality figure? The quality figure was 1.08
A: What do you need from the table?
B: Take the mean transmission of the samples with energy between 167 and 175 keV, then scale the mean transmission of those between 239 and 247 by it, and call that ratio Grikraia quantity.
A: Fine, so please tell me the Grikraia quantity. 1.88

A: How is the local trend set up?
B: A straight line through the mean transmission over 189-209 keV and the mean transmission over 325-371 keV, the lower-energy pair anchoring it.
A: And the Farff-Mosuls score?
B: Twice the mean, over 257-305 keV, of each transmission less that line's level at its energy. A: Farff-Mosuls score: 198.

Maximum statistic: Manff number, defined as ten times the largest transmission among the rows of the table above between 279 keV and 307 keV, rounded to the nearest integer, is 5370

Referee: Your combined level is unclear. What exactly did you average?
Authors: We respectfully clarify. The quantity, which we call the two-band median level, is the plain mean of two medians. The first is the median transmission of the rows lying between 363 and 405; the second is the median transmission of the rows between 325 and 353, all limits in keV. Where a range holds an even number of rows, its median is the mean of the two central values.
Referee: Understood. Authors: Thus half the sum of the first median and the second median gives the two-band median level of 490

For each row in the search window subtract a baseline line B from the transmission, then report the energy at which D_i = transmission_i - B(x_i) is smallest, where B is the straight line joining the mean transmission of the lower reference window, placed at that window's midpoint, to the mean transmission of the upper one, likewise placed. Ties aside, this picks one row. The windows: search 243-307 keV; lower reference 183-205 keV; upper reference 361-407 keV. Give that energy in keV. 306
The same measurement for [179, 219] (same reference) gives 206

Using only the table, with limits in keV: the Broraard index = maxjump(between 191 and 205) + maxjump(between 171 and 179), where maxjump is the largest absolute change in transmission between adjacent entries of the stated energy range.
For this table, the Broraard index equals 75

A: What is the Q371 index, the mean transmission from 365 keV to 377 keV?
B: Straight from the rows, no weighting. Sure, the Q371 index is 445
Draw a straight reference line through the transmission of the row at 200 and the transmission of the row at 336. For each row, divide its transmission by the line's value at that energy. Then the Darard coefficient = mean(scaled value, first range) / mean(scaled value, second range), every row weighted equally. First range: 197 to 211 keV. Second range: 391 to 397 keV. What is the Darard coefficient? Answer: 0.90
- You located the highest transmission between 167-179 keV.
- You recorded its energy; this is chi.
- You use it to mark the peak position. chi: 168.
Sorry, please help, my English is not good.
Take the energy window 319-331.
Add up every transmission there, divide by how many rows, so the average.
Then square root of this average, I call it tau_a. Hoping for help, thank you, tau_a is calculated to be 22.6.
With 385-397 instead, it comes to 22.2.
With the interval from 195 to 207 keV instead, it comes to 17.4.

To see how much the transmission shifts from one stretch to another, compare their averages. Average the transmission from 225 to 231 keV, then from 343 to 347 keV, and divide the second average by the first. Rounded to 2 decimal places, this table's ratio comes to 1.06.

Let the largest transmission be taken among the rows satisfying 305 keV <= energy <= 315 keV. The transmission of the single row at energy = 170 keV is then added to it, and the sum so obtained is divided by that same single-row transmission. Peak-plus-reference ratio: 3.0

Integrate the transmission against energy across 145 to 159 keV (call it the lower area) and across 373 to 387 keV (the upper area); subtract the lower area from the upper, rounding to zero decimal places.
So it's 518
